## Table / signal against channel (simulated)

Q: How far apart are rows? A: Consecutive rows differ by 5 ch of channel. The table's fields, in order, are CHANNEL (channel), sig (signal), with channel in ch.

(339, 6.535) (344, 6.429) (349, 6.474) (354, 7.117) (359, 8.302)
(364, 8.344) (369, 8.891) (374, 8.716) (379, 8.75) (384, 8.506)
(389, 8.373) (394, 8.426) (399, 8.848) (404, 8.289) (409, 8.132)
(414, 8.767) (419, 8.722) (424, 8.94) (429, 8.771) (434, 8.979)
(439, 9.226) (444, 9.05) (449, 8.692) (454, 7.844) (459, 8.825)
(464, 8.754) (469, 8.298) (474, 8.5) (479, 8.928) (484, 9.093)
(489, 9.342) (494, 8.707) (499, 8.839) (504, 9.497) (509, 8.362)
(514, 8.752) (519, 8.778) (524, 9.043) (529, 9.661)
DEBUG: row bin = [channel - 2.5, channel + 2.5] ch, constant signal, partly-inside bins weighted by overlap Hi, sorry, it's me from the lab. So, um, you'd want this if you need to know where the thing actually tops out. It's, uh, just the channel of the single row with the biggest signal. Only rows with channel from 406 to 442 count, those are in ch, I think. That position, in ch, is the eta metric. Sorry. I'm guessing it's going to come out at 439 ch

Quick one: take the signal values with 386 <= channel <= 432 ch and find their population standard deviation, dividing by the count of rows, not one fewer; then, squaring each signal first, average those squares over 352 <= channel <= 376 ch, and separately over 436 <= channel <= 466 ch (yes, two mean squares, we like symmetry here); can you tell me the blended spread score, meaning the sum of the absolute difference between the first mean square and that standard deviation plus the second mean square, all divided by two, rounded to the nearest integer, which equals 73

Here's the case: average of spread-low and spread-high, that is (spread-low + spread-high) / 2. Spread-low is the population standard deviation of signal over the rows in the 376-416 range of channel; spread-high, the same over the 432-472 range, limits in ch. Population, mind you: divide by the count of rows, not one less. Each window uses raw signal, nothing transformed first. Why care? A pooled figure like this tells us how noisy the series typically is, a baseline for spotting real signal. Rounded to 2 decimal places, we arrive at 0.33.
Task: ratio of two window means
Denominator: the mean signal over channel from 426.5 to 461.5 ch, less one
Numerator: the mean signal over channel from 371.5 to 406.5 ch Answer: 1.10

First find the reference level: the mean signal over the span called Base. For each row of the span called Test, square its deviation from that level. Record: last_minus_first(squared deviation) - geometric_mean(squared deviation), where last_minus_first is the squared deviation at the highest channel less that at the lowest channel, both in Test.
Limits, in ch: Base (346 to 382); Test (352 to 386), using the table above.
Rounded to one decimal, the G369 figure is -1.0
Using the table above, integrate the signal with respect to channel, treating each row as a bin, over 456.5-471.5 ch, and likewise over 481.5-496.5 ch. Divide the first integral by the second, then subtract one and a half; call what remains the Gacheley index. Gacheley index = -0.55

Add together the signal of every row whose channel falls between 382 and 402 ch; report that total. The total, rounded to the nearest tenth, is 34.2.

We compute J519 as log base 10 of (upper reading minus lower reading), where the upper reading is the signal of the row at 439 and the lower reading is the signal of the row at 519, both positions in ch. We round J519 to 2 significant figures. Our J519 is -0.35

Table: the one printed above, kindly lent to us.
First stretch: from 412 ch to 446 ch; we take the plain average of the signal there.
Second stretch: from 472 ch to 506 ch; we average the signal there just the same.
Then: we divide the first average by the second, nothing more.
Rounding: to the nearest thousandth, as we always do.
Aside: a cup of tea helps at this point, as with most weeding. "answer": 0.993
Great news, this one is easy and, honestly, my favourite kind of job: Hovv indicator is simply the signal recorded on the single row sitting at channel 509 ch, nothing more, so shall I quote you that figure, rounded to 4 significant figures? 8.362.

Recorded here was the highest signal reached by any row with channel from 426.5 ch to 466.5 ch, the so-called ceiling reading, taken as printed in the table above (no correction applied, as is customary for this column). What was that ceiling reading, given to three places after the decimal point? 9.226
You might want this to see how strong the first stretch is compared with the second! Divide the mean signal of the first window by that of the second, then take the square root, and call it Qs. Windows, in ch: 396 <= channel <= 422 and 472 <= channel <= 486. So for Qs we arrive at 0.984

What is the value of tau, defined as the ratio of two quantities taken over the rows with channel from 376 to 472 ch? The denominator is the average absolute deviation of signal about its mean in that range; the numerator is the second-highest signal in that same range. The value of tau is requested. 33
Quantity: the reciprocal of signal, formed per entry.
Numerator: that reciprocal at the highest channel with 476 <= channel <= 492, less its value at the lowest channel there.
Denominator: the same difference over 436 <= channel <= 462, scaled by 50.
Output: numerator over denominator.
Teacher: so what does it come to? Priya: -0.020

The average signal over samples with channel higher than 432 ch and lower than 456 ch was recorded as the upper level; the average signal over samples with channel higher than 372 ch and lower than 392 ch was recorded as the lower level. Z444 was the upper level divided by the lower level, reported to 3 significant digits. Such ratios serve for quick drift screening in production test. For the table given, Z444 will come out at 1.02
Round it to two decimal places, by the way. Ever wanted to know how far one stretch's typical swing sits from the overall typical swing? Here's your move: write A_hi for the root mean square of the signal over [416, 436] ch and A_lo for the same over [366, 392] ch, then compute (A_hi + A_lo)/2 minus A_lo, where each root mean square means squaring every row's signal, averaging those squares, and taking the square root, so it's 0.10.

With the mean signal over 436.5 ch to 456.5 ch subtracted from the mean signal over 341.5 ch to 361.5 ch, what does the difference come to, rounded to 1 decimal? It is -1.6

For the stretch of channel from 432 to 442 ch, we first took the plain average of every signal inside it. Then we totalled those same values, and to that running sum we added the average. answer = 27.3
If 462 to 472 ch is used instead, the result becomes 25.6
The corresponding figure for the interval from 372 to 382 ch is 26.2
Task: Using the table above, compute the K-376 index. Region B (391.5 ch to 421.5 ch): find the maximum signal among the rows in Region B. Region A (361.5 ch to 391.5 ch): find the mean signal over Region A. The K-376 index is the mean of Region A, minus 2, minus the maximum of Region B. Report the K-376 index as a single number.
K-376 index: -2.25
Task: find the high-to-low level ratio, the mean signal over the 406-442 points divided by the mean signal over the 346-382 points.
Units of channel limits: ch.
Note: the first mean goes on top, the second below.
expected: 1.09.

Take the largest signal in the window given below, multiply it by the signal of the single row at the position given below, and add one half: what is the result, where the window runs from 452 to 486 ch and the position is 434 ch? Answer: 82.1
